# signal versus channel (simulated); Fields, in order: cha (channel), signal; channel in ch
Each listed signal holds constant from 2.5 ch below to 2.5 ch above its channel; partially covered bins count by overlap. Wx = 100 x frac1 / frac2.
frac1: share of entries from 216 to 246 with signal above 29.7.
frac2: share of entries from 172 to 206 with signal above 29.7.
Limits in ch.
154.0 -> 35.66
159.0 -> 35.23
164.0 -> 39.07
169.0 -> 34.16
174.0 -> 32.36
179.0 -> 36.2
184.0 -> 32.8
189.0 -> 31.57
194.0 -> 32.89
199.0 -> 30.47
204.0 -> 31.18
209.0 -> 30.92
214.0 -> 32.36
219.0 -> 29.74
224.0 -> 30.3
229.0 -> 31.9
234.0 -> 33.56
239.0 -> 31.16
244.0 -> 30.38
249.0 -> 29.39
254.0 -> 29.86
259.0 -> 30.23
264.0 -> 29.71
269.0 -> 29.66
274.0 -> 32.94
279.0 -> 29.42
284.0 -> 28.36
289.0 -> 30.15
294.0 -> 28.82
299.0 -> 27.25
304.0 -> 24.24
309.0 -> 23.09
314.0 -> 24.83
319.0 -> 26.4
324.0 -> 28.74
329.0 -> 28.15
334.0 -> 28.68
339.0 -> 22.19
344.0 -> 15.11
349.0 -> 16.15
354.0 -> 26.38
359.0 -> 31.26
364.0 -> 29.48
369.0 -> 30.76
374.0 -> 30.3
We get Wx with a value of 100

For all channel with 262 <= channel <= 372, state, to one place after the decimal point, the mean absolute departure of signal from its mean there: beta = 3.3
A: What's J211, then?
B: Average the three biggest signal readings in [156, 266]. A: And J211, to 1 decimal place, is 36.8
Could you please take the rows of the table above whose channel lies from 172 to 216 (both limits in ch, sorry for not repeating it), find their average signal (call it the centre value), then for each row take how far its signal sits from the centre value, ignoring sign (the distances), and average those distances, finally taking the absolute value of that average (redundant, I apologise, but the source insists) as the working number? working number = 1.1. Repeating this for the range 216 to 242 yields 1.1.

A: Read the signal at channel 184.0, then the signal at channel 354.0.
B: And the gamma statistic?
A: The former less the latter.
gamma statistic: 6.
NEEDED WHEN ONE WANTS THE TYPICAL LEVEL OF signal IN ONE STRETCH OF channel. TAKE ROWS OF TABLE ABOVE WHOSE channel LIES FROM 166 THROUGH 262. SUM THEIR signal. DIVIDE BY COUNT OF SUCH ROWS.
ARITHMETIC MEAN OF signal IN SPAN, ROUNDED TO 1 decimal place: 31.7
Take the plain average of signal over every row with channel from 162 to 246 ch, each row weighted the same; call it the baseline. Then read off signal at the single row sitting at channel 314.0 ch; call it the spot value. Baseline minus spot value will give 8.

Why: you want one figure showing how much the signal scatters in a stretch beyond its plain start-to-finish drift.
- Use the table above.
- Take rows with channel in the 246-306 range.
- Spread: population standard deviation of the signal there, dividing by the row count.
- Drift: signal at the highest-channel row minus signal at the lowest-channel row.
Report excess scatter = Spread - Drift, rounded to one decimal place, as 7.1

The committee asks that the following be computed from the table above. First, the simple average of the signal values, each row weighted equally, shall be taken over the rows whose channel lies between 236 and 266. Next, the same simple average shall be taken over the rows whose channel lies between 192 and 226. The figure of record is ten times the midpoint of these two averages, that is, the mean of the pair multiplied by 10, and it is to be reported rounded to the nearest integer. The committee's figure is 306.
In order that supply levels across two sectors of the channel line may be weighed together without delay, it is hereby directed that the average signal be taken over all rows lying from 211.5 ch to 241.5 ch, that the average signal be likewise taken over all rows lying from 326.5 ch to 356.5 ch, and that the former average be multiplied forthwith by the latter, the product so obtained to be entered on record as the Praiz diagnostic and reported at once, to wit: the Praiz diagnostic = 718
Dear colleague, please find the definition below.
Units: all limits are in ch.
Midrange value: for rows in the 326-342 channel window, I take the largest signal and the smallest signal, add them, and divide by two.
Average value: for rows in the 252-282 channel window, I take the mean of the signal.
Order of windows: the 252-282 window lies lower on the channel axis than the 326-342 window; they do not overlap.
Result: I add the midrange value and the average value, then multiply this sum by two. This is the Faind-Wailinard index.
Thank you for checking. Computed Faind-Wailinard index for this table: 111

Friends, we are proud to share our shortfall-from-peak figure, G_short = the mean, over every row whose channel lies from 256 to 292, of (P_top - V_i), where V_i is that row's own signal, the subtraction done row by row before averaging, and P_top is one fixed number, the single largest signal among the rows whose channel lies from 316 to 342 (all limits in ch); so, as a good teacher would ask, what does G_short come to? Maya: -1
